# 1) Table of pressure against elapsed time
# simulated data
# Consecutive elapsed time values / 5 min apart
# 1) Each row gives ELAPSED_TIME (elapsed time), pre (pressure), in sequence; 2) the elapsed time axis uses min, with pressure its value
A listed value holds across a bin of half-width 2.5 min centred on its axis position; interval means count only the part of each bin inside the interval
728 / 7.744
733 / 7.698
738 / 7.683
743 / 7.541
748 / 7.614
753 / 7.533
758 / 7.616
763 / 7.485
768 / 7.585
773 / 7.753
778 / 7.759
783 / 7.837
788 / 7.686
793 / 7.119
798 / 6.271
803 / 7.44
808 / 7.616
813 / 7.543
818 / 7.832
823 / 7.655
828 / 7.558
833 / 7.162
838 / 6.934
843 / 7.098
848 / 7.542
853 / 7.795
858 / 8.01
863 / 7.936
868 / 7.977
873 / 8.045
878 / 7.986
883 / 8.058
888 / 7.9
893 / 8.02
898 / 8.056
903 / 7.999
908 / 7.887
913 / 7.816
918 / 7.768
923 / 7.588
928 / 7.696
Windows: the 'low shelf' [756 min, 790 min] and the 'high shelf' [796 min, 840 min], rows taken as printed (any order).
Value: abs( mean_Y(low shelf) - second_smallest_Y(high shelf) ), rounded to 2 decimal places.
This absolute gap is 0.74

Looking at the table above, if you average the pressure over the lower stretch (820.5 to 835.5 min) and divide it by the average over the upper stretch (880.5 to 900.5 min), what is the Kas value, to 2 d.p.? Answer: 0.93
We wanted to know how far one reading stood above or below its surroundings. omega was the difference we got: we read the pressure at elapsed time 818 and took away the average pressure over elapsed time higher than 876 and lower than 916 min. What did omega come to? -0.13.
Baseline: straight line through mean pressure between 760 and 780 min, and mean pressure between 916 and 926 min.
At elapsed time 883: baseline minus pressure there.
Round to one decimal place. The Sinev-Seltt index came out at -0.4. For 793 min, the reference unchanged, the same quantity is 0.5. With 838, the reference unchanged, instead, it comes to 0.7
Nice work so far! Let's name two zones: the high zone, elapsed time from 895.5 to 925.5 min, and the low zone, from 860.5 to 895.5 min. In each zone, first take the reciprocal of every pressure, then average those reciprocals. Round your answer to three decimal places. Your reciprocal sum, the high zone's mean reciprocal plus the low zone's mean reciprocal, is 0.253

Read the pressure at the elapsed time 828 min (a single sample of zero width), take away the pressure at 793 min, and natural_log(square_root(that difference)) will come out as -0.41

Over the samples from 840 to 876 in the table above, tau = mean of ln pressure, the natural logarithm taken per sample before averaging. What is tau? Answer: 2.05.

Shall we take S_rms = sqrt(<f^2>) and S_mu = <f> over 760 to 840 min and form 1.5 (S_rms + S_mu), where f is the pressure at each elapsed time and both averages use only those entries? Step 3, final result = 22.4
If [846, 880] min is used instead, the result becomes 23.7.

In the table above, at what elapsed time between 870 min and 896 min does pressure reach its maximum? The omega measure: 883 min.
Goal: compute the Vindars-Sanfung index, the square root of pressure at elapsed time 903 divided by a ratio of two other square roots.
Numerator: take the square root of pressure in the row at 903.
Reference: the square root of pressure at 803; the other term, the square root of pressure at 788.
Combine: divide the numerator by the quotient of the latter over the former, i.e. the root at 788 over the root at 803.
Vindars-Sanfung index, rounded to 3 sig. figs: 2.78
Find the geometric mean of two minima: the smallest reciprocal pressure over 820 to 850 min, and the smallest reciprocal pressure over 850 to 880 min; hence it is 0.127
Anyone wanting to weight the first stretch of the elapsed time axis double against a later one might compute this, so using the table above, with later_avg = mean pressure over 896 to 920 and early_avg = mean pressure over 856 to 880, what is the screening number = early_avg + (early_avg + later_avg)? 23.9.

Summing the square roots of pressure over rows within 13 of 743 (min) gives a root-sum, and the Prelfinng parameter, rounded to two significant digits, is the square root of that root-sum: 3.7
